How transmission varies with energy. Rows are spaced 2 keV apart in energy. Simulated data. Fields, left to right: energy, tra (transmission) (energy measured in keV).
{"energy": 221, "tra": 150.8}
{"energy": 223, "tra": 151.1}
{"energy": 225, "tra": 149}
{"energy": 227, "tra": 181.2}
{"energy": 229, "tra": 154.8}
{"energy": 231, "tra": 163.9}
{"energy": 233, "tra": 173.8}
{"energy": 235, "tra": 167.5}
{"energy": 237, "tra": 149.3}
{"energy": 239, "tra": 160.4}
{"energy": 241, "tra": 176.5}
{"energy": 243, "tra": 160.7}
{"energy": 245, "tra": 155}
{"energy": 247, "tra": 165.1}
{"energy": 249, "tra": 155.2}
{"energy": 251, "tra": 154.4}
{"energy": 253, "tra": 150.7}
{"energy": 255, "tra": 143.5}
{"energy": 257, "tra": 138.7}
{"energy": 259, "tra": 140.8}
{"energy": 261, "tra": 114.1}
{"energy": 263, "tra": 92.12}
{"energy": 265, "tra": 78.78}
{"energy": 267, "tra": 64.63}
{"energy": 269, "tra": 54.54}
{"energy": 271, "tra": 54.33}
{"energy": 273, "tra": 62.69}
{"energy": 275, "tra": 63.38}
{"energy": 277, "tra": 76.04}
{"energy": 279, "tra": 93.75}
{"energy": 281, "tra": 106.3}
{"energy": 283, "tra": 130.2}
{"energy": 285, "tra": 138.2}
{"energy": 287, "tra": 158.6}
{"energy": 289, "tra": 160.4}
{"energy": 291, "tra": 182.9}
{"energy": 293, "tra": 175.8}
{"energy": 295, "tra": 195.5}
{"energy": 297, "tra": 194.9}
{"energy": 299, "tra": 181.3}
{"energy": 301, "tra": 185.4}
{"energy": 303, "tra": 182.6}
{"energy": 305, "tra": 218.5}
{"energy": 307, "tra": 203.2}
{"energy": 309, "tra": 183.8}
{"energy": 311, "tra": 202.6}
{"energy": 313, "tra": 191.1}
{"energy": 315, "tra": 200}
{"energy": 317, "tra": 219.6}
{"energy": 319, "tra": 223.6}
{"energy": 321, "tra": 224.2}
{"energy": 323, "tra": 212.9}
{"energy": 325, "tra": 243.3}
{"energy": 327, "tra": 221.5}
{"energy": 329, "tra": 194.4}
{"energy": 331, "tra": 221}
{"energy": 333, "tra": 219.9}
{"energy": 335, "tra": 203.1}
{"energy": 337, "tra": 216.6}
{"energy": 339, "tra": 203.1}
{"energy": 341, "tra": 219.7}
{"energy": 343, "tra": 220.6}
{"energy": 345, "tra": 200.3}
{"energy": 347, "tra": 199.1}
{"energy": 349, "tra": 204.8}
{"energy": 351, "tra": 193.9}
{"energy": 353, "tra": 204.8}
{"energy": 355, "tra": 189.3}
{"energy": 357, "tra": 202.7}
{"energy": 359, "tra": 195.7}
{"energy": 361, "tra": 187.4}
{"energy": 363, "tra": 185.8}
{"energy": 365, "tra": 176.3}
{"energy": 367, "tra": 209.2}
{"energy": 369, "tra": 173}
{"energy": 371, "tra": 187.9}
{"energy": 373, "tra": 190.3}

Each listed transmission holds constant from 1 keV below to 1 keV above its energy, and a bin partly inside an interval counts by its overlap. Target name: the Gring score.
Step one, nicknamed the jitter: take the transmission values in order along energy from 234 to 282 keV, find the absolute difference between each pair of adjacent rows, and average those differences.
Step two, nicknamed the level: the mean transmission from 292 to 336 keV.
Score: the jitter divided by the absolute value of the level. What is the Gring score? 0.052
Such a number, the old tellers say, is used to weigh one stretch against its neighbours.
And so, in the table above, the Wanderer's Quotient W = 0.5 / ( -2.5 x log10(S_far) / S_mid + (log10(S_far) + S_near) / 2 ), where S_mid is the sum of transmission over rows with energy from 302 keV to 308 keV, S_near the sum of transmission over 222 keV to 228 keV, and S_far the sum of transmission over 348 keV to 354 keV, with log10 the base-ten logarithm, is 0.0021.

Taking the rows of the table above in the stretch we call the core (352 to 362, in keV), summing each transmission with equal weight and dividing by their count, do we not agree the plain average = 196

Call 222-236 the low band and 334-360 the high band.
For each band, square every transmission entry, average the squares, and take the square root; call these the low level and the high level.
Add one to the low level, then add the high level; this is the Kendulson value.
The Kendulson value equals 369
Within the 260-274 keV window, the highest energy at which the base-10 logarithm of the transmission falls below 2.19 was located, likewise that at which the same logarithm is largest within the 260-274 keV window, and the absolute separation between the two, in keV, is 12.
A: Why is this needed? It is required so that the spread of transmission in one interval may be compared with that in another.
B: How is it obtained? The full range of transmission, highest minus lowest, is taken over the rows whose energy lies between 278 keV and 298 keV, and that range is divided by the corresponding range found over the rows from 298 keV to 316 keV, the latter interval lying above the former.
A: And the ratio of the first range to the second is 2.7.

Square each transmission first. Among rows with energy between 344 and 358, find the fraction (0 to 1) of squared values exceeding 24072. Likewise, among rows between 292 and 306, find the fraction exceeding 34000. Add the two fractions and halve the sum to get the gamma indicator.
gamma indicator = 0.79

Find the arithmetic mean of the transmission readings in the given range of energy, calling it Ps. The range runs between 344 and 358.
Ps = 199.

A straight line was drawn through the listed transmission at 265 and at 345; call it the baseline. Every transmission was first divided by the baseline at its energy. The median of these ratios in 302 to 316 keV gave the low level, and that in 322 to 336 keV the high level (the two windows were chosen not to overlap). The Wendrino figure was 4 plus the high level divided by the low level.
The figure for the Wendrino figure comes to 4.92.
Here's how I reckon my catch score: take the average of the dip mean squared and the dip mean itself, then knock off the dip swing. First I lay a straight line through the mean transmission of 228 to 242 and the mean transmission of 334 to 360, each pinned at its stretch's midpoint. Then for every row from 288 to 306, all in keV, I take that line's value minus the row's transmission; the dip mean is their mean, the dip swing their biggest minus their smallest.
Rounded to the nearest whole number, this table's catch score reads -52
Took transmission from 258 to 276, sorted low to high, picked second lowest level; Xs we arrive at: 54.54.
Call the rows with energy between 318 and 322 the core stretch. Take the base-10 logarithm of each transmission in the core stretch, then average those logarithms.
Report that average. 2.35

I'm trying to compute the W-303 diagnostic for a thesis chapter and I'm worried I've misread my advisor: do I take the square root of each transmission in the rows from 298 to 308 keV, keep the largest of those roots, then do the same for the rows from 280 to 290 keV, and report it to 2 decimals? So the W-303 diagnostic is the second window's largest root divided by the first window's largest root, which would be 0.86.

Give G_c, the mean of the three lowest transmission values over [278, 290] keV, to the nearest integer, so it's 110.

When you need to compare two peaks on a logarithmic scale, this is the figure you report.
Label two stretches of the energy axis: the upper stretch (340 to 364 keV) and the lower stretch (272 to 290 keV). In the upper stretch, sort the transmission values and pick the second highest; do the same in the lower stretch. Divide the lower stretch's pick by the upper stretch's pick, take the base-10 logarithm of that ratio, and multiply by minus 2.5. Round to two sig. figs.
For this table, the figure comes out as 0.35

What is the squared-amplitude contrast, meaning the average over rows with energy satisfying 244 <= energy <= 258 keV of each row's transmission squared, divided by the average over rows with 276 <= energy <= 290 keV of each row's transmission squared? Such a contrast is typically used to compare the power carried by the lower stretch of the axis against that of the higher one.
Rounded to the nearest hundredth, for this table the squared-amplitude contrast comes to 1.43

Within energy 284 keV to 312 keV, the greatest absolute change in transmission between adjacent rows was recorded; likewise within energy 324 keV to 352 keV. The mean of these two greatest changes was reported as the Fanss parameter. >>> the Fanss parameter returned 31.5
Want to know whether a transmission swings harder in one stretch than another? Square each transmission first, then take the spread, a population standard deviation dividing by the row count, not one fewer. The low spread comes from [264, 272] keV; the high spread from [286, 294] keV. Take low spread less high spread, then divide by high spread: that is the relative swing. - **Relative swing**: -0.62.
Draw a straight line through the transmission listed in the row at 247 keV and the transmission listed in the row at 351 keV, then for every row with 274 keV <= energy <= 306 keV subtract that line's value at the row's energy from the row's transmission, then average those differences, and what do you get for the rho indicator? -24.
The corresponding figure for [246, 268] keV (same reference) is -41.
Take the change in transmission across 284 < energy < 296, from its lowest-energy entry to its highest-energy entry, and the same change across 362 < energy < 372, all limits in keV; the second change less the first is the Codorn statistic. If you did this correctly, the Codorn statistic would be -55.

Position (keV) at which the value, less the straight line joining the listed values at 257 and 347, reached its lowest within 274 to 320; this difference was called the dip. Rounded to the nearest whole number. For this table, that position 275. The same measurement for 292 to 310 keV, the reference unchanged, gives 309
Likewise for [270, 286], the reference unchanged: 271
